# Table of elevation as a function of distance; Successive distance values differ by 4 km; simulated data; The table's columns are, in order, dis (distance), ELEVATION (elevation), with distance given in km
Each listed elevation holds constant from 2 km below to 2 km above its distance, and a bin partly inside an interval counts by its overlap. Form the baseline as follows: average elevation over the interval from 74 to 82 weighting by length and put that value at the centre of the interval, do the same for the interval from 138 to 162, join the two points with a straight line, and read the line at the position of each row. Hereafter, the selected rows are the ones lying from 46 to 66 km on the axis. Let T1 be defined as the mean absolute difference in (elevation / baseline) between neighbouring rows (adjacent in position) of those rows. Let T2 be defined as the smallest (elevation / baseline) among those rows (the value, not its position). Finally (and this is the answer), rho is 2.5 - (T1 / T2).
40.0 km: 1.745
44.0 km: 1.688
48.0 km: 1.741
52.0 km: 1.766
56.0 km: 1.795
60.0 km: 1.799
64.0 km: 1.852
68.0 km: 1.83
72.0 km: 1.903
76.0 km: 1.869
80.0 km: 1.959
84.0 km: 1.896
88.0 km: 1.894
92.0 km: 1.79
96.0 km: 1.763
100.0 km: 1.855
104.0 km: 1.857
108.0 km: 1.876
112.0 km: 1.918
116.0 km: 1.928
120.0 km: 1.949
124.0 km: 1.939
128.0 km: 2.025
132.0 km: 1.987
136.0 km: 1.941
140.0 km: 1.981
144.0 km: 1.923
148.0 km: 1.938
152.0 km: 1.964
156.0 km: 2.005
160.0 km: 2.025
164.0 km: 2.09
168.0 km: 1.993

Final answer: 2.49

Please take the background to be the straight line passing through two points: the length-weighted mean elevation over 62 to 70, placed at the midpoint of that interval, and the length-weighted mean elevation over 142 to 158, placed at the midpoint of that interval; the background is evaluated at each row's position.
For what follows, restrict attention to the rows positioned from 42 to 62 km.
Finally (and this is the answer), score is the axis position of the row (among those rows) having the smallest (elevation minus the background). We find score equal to 44.0 km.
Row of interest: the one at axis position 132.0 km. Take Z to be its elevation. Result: 1.987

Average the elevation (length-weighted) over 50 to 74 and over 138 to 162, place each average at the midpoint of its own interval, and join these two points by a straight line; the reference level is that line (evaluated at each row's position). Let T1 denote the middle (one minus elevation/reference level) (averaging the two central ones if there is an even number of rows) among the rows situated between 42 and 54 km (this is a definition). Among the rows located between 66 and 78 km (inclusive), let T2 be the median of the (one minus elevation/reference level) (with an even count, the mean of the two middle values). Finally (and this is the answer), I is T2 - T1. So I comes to -0.04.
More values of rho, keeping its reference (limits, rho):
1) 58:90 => 2.47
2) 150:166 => 2.48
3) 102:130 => 2.48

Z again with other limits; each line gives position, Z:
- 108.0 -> 1.876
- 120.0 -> 1.949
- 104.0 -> 1.857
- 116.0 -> 1.928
